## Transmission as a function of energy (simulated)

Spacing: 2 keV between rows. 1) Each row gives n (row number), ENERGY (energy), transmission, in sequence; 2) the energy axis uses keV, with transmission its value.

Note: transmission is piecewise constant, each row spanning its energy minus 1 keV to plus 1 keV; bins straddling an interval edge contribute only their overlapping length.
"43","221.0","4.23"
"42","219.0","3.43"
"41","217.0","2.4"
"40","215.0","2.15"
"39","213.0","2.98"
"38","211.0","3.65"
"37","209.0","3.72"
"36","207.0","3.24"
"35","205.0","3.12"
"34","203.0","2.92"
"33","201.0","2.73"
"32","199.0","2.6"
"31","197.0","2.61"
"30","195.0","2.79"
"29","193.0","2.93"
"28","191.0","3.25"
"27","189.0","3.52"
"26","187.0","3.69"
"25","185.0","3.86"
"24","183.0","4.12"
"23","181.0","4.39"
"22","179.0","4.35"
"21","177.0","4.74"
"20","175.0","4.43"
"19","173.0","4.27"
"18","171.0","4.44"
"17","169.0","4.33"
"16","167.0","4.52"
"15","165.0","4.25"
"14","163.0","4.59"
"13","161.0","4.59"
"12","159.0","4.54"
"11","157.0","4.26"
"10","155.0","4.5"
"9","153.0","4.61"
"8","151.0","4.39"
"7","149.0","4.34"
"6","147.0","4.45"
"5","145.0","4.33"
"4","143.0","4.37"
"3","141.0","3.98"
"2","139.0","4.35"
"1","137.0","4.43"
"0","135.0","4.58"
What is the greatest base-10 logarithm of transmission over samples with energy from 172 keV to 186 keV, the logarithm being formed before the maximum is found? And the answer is 0.676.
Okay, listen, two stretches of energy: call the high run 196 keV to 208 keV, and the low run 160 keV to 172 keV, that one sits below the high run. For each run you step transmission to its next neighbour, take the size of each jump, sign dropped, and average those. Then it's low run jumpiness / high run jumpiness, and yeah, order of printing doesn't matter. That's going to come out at 1.4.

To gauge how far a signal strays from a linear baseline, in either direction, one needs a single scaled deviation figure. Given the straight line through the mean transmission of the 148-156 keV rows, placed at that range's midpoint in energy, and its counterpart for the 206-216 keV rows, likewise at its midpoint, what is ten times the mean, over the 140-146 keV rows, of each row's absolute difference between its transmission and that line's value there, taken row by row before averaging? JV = 4.3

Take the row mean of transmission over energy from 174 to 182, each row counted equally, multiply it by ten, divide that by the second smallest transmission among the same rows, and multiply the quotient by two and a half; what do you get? 25.5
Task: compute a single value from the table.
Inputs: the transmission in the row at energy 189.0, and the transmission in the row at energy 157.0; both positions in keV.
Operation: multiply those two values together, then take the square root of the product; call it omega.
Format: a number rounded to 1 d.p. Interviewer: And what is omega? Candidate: 3.9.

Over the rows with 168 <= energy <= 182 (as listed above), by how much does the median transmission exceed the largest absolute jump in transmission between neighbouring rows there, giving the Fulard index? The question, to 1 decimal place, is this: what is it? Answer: 4.0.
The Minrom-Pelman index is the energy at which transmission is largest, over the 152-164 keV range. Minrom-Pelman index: 153.0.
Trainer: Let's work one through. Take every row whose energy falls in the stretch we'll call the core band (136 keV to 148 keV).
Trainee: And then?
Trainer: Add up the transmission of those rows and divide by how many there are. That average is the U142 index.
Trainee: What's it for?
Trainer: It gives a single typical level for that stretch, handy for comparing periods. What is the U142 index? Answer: 4.3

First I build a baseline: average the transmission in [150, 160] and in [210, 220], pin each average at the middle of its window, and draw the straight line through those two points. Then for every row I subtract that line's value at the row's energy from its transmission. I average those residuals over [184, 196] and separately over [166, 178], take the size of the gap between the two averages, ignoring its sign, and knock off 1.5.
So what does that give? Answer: -0.85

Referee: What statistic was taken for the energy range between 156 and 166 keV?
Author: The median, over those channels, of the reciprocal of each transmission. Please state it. 0.22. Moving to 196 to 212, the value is 0.33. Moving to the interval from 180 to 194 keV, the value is 0.27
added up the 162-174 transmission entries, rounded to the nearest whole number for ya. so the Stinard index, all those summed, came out 26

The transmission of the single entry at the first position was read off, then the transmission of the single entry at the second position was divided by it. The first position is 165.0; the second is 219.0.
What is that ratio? 0.81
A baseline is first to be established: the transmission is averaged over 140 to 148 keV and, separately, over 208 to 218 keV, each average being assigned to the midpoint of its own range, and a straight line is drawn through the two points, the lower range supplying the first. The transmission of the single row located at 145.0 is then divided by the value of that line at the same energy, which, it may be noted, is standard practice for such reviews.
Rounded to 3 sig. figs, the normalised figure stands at 1.02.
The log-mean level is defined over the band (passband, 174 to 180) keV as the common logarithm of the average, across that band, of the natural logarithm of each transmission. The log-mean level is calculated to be 0.18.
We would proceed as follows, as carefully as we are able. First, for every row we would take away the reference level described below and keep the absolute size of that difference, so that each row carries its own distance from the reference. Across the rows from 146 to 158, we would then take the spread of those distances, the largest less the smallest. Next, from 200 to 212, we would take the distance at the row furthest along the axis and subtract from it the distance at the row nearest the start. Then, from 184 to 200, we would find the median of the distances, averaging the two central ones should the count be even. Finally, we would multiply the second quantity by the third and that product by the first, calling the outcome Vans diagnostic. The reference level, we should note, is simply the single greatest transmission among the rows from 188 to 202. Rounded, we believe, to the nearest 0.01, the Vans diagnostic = -0.11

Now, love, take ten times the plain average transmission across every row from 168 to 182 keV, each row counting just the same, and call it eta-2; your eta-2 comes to 44.2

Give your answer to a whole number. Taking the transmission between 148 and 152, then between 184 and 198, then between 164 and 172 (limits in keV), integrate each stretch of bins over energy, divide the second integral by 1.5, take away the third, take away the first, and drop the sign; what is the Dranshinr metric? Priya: 22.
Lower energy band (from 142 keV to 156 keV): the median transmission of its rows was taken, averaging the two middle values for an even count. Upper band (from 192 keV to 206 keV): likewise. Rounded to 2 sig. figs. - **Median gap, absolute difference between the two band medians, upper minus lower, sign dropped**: 1.6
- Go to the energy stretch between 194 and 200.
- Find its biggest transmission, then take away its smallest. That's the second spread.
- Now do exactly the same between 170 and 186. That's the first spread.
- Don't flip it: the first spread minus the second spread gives 0.7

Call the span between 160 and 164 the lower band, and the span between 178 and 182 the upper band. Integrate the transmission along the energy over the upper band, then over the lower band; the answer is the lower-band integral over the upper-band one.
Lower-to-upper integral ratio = 1.1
